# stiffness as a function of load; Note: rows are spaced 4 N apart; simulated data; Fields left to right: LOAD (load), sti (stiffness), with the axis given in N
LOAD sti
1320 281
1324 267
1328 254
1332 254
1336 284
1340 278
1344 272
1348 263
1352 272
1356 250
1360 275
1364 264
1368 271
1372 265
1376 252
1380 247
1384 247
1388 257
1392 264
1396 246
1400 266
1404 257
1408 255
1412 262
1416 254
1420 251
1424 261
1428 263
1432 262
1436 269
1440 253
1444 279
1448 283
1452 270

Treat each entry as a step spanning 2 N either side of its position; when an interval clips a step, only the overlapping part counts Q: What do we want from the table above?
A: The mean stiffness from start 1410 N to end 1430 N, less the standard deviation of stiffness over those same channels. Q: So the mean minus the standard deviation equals 253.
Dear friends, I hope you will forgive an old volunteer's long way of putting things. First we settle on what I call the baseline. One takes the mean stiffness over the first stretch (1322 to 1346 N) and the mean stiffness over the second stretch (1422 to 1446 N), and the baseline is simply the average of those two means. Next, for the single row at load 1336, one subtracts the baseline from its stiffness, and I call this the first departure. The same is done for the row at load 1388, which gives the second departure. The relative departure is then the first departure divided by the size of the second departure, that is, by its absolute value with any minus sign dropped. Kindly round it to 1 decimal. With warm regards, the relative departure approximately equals 1.9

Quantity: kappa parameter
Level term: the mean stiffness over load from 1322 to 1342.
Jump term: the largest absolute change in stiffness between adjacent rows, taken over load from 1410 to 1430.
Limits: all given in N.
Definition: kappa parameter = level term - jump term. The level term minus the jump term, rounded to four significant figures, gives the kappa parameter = 257.4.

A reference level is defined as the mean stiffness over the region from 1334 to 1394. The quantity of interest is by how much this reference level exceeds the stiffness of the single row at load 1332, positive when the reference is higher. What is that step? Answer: 10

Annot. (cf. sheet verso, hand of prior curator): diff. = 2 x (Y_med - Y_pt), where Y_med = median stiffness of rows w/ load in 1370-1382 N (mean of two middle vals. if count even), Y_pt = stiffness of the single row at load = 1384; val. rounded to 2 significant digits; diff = 10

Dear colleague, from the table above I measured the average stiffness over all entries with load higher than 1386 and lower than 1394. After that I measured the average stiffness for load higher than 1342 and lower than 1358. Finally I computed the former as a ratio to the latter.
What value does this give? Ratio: 0.99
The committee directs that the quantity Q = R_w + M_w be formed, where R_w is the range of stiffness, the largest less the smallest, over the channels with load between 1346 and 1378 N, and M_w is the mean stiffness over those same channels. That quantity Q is 289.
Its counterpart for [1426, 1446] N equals 291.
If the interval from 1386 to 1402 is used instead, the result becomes 278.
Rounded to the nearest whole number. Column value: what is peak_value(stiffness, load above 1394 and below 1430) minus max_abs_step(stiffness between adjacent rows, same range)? 246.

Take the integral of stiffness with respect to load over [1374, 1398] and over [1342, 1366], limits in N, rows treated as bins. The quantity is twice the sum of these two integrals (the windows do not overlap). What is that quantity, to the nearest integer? 24872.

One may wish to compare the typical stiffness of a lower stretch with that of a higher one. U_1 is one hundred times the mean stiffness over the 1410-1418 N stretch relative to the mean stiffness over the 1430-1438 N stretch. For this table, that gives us 97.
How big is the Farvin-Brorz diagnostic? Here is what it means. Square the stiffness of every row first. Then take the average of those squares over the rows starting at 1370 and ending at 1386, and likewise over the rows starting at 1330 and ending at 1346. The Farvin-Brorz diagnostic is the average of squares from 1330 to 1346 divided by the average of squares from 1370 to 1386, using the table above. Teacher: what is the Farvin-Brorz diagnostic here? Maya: 1.16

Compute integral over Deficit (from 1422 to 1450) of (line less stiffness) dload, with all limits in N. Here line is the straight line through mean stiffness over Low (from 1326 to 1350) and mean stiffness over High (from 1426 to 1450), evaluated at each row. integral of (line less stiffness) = 28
